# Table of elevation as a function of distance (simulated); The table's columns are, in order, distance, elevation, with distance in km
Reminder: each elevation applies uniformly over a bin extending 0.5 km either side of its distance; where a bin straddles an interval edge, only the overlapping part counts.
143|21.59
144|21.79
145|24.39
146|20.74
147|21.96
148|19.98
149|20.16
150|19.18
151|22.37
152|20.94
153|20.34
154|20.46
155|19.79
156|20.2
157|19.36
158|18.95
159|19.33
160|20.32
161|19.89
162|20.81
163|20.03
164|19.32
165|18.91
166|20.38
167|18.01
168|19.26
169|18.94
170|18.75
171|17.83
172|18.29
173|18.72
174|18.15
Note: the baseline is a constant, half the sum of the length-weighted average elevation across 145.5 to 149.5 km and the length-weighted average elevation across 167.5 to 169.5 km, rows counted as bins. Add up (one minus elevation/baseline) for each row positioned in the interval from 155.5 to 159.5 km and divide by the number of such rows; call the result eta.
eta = 0.02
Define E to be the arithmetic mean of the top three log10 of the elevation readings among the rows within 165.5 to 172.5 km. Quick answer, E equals 1.29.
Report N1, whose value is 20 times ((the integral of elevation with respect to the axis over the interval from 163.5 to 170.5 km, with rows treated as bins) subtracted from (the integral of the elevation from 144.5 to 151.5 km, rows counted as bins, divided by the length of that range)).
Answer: -2246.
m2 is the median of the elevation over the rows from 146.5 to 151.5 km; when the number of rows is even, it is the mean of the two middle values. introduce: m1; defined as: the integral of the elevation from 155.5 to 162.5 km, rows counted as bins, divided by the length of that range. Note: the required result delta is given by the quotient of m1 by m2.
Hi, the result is 0.98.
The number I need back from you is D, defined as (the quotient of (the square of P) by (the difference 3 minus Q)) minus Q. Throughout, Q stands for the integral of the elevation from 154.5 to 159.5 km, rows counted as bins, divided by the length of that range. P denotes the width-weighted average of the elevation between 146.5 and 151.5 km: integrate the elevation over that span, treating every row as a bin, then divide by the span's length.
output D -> -45.5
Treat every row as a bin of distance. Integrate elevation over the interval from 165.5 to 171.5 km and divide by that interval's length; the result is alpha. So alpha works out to 18.9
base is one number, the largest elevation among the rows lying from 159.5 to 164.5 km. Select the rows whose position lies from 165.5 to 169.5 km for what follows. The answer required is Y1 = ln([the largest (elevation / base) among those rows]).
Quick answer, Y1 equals -0.021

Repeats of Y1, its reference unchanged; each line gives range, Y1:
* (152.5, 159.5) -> -0.017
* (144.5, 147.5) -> 0.159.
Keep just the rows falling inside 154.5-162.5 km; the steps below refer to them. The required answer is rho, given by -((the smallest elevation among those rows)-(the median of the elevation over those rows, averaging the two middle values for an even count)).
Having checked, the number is 0.89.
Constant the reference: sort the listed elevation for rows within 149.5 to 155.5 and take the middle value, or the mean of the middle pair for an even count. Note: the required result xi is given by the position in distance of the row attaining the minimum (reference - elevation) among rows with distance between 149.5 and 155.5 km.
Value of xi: 151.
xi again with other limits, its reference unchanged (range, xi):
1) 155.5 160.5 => 160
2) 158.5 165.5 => 162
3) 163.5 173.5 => 166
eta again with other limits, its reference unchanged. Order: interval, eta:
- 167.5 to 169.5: 0.04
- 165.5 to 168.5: 0.03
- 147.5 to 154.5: -0.03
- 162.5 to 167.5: 0.03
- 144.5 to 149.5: -0.08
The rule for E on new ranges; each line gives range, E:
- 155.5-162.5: 1.31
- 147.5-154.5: 1.33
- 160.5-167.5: 1.31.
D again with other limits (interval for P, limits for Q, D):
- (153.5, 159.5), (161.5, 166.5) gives -42.8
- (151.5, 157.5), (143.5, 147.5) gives -43.4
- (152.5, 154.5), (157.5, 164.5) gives -44.6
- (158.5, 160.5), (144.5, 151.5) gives -42.8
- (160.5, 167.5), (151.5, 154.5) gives -42.5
